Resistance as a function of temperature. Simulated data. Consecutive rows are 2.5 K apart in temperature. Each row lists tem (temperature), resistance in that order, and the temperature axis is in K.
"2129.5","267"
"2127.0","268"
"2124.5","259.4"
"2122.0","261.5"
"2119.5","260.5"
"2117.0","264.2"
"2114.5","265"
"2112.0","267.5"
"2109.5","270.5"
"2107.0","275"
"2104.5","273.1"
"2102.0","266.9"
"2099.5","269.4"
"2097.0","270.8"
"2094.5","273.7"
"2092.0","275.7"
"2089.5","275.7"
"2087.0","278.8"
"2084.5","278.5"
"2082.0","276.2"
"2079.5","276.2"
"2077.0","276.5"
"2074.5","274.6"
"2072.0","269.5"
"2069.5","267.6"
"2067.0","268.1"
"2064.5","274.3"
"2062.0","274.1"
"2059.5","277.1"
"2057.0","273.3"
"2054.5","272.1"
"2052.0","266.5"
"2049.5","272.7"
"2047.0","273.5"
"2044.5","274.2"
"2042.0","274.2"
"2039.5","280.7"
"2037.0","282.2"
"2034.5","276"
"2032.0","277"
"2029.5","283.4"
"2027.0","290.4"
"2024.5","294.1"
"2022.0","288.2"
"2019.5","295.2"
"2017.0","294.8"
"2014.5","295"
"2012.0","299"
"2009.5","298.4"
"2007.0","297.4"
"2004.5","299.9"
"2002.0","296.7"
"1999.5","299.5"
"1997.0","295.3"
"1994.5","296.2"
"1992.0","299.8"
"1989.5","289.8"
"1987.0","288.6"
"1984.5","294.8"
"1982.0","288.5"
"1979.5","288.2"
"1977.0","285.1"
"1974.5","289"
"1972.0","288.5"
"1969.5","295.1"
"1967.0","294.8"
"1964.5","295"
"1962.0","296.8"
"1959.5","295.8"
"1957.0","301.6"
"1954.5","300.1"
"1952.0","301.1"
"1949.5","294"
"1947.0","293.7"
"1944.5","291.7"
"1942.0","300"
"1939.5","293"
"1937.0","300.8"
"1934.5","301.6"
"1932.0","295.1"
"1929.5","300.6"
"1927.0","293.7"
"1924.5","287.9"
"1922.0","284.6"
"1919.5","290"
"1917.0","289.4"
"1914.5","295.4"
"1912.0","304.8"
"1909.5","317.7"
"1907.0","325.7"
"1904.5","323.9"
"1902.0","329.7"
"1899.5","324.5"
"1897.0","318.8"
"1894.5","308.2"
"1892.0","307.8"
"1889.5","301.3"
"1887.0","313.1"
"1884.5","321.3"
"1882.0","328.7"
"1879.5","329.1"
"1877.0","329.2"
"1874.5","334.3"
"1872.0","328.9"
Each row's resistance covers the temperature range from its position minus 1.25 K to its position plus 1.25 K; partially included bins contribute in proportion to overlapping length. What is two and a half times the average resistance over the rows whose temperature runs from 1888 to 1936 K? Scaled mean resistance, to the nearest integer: 763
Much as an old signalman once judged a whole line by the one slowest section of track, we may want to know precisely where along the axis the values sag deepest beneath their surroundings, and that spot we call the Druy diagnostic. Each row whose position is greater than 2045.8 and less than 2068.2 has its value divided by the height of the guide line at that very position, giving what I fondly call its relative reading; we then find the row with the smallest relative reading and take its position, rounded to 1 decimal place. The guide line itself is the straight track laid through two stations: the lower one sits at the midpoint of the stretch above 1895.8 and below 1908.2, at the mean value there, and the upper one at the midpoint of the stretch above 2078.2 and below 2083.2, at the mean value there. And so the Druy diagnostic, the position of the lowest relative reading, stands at 2052.0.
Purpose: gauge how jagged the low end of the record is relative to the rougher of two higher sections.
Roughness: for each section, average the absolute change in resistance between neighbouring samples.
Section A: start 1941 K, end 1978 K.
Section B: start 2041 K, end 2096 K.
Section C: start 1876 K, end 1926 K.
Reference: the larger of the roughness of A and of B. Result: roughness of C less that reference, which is 2.88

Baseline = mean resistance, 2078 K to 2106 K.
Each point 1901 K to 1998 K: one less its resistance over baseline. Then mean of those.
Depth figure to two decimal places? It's -0.08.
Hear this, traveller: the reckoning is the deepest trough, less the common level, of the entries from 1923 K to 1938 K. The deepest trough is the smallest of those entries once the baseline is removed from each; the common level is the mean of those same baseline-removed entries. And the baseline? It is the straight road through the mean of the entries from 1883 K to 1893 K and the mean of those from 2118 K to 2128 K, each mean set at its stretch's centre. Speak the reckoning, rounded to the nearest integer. -10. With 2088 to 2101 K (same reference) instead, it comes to -3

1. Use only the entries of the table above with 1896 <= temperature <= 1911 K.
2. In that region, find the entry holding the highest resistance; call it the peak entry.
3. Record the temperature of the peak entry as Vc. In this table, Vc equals 1902.0 K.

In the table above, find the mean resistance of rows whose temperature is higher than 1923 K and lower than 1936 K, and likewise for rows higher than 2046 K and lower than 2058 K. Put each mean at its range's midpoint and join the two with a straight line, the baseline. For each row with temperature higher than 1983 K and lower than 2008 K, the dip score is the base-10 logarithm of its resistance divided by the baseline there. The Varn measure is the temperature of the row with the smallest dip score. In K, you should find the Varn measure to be 1987.0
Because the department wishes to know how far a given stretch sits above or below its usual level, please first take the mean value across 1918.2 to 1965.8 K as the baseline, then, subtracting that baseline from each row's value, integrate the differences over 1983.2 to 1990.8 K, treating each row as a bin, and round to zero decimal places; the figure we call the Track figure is -34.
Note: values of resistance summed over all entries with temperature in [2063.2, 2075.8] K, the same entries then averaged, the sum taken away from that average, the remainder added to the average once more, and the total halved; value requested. -406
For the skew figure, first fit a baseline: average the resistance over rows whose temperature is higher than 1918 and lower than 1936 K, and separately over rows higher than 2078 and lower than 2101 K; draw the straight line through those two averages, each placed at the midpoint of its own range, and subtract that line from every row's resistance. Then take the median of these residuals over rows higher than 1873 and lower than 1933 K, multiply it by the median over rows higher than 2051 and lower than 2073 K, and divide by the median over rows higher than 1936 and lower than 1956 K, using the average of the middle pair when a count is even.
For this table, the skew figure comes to -16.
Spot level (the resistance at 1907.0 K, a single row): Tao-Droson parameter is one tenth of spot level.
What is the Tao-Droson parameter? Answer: 32.6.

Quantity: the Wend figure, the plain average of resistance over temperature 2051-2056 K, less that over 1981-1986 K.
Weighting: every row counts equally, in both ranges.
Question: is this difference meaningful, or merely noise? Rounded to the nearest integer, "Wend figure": -22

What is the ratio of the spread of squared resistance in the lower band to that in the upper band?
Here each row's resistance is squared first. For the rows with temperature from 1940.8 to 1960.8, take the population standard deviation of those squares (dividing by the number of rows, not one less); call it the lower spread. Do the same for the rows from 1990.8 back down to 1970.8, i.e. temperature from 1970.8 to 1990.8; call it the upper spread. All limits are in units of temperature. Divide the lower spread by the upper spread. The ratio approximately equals 1.47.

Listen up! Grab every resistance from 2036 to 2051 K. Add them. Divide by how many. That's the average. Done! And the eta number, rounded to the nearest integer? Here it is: 276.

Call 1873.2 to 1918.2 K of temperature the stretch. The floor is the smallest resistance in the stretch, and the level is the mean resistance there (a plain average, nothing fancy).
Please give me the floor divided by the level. 0.913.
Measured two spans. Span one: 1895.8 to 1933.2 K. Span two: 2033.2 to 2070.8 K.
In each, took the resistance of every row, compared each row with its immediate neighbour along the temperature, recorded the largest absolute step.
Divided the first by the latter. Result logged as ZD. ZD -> 1.98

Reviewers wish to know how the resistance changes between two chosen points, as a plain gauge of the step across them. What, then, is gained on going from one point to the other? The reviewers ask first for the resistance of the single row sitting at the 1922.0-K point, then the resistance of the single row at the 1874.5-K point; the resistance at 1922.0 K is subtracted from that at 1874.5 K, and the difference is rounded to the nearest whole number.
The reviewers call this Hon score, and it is 50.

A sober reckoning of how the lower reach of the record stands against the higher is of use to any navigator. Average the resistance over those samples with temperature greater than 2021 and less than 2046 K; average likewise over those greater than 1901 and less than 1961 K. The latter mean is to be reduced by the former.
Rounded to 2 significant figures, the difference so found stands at 18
